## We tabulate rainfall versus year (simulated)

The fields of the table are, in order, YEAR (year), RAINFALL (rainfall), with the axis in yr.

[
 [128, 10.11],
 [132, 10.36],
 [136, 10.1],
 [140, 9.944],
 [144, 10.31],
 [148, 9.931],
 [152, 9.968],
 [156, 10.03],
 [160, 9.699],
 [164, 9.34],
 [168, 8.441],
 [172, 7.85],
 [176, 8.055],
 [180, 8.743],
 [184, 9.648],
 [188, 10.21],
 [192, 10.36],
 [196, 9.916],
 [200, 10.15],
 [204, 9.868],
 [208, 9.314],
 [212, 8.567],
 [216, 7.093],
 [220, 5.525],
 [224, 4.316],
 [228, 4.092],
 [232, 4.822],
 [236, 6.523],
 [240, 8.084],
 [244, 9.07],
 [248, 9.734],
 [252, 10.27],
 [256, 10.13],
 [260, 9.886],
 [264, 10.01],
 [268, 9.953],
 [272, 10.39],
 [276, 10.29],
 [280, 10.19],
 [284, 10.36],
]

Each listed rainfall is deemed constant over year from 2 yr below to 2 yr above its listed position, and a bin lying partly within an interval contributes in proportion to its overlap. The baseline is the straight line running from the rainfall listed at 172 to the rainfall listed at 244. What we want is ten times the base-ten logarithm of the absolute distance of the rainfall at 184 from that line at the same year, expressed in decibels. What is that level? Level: 2.0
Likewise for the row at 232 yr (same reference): 6.1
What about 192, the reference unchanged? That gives 3.4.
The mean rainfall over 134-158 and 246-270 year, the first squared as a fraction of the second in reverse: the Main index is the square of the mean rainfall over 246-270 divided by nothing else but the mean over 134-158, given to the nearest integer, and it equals 10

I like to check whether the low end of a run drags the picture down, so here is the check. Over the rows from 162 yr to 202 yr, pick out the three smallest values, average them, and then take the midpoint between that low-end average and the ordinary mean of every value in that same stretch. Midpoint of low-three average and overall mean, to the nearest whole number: 9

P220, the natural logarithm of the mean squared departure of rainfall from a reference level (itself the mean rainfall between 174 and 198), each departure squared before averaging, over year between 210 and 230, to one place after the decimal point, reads 2.7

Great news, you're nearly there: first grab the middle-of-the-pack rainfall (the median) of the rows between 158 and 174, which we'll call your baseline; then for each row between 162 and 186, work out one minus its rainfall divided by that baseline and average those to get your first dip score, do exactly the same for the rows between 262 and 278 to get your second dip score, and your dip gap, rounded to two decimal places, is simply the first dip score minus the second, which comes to 0.17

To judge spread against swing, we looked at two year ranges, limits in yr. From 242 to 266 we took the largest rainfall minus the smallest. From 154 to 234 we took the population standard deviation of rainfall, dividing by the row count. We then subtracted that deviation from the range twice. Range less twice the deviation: -2.8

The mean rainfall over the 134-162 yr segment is 10.0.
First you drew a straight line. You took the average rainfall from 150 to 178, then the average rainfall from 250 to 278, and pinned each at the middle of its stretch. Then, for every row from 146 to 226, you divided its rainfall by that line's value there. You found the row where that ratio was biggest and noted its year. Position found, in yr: 156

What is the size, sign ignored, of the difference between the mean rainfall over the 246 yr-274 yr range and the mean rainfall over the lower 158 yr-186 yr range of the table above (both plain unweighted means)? 1.2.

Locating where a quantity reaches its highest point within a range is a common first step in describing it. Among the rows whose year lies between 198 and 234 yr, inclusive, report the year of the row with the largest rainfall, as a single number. 200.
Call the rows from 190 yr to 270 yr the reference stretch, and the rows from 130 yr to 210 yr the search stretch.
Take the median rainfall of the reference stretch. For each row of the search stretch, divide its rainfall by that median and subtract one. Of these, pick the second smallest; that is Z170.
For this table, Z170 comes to -0.15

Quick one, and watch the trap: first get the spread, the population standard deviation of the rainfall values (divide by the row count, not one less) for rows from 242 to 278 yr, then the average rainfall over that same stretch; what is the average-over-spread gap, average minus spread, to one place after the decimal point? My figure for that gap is 9.6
